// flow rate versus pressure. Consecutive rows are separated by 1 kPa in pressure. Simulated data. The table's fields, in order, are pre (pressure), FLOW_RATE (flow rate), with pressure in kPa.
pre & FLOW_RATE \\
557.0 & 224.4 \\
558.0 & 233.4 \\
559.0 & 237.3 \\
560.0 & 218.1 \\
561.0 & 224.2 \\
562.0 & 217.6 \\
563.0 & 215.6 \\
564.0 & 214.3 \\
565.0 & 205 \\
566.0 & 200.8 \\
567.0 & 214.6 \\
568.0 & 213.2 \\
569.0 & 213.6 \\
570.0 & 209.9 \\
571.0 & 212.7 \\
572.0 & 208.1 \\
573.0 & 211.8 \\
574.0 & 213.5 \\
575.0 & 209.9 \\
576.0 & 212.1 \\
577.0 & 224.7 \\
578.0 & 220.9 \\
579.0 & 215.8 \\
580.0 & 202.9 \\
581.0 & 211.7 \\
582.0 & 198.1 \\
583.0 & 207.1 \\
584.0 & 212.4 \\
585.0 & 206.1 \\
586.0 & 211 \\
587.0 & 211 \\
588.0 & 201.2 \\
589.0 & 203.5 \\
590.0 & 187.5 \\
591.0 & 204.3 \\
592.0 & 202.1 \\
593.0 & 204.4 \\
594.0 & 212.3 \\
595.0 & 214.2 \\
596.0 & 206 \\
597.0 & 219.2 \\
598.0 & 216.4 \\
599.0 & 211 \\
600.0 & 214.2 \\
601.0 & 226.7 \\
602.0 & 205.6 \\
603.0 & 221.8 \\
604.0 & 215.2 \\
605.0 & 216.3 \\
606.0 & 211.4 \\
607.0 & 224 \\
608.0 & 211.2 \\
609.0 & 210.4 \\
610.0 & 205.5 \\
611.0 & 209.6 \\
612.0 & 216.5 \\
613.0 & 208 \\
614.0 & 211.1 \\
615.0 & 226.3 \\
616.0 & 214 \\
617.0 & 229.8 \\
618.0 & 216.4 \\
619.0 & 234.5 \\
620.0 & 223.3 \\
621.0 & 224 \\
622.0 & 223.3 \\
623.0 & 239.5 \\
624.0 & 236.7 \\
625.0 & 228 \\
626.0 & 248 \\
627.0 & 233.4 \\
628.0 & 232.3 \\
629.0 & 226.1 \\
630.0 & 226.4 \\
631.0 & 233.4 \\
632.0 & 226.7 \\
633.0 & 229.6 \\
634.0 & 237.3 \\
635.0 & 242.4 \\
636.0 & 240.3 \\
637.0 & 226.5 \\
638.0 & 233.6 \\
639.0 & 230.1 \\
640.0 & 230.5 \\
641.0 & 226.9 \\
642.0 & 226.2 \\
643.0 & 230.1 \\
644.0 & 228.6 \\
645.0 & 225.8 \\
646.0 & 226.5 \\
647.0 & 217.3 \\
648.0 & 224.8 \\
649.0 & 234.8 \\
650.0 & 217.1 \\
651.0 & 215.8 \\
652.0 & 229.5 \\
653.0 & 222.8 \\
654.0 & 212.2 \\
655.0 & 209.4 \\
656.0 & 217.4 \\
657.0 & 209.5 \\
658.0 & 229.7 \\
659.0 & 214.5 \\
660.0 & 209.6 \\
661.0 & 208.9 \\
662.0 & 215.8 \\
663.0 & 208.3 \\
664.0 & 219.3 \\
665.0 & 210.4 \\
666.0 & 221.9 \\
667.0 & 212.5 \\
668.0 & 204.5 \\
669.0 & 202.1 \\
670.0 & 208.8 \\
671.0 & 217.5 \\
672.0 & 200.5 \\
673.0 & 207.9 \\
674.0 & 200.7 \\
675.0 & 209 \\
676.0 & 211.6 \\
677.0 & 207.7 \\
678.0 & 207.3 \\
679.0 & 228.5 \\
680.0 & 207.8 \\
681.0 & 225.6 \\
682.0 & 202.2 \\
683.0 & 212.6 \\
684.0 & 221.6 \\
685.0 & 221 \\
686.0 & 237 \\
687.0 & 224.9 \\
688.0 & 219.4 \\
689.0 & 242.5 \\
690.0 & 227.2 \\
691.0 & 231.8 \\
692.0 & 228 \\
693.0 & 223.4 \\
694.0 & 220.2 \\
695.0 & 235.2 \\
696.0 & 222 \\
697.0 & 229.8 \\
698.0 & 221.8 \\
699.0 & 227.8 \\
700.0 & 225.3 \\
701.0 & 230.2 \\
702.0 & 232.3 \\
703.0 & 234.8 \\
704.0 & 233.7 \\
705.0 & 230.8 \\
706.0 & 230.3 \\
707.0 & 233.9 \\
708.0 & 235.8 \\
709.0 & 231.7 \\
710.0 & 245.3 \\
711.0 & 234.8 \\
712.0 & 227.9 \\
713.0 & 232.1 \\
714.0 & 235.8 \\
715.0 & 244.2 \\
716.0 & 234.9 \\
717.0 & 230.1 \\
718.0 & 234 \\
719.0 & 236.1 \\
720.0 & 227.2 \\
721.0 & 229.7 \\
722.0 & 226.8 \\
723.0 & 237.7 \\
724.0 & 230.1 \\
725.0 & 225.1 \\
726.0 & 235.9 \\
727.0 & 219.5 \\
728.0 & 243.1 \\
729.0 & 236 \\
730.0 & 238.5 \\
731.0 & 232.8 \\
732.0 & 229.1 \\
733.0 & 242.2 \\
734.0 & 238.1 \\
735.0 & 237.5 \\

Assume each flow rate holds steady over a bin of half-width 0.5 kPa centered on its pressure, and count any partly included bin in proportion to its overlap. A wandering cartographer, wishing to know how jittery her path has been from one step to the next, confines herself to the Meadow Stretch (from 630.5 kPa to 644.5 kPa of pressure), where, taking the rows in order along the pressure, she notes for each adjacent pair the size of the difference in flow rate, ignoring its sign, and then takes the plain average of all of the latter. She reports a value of 4.5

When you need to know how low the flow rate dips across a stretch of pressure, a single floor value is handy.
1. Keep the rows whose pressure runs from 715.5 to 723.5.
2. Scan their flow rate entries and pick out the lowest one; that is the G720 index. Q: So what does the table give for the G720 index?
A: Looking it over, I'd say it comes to 226.8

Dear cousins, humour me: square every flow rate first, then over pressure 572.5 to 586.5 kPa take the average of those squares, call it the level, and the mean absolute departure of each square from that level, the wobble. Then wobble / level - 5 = -4.96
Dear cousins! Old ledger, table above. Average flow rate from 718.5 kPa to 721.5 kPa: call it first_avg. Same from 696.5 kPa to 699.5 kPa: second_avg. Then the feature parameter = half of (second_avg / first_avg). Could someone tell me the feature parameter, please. 0.490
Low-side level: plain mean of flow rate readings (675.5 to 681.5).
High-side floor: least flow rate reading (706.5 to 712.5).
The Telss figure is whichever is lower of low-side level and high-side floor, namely 215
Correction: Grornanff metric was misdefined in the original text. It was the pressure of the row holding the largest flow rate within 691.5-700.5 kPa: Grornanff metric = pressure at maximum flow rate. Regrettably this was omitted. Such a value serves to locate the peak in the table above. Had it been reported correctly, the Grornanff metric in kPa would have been 695.0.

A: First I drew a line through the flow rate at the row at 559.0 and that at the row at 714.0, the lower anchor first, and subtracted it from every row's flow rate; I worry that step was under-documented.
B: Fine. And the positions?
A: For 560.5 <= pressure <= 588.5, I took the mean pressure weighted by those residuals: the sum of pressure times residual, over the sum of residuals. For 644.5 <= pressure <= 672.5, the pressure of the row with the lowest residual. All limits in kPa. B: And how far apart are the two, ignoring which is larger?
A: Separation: 96.8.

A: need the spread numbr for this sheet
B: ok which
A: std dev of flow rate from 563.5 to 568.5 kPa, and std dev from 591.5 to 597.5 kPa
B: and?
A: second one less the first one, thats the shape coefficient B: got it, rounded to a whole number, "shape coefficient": 0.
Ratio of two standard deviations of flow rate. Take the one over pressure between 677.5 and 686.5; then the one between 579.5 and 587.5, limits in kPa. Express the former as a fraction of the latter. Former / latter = 2.3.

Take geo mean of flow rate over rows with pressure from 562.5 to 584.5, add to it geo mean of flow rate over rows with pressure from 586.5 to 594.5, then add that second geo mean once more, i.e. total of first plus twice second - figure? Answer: 618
